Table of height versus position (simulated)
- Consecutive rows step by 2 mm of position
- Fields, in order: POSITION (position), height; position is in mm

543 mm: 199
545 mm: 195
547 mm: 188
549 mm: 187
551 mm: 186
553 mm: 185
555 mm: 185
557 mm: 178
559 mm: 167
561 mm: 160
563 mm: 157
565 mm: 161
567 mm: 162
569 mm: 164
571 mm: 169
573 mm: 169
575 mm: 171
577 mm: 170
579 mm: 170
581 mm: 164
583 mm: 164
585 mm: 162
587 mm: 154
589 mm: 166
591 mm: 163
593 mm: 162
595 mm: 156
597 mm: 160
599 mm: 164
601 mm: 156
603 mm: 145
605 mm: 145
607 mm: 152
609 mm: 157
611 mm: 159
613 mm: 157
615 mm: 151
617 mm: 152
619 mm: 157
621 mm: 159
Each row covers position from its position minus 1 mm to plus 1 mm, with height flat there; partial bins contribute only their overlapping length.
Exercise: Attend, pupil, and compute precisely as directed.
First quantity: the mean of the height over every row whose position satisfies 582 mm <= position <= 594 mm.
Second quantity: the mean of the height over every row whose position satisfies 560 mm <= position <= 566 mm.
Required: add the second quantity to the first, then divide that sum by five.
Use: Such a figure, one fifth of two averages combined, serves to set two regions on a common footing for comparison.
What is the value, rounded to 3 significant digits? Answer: 64.2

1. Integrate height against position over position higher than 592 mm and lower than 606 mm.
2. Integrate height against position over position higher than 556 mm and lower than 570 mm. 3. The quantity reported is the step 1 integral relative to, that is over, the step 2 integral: 0.95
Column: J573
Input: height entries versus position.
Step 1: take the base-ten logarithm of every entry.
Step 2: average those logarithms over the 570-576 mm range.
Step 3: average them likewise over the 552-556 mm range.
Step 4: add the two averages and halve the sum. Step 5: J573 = 2.25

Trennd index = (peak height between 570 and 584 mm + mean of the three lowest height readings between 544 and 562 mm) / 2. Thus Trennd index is 170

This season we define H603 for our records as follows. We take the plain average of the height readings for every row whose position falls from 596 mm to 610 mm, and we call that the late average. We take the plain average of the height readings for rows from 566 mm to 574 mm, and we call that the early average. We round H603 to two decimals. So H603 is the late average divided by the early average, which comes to 0.93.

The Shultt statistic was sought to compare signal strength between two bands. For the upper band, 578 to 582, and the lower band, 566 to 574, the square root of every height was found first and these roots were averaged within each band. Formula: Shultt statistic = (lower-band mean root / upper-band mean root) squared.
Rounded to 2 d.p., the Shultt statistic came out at 0.99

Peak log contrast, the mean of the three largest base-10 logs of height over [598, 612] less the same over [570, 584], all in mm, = -0.027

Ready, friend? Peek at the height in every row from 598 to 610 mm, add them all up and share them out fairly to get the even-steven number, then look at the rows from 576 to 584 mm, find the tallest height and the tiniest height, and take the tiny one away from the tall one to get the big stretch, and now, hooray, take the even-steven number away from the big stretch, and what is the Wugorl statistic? -147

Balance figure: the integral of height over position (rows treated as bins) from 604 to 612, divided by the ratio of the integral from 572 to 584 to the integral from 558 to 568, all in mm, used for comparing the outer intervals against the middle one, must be 982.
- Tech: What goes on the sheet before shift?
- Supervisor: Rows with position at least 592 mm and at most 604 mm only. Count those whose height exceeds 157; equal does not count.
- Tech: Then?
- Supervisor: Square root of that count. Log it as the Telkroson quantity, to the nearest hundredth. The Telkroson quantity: 1.73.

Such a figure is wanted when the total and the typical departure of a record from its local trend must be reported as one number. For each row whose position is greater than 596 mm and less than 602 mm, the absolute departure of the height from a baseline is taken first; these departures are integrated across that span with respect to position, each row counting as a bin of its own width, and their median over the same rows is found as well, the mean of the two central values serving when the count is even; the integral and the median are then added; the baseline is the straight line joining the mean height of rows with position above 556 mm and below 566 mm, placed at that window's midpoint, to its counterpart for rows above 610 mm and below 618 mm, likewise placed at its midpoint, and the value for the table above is 22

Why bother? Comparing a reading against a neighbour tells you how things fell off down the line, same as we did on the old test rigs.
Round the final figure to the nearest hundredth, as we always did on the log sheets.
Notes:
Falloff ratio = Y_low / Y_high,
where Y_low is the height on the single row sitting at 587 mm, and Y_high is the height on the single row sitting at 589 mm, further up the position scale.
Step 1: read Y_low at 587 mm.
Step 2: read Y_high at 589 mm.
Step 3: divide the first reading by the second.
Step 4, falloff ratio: 0.93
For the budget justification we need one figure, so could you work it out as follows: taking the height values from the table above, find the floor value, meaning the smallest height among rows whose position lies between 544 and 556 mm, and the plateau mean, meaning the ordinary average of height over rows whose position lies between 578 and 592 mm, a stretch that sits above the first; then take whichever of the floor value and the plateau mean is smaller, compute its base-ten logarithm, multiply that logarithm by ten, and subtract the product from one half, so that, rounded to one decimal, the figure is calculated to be -21.6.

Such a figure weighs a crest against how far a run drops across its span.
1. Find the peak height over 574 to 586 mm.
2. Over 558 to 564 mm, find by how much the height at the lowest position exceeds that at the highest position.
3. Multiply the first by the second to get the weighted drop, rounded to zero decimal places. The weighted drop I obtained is 1710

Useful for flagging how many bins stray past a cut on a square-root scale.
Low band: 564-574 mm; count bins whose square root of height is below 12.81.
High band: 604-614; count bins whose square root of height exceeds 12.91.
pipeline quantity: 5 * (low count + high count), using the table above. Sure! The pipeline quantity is 15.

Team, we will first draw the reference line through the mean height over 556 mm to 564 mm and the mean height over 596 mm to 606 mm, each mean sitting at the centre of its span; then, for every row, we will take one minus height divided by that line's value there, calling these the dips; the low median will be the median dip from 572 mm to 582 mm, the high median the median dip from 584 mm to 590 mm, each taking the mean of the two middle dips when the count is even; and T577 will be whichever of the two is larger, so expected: -0.022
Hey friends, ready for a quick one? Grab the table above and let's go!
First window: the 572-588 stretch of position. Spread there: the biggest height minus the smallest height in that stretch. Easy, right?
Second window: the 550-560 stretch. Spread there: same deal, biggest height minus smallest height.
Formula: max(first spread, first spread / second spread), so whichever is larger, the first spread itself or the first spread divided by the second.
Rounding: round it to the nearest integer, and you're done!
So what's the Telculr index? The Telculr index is 17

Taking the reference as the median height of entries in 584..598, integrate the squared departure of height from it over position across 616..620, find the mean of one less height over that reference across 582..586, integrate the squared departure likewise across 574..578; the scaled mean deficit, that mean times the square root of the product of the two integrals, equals -2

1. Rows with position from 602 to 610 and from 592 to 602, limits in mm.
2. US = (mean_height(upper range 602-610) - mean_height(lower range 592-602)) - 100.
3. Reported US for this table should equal -110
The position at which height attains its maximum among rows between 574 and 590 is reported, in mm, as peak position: 575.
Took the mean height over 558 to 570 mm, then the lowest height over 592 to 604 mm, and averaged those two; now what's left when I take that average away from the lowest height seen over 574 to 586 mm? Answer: 9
